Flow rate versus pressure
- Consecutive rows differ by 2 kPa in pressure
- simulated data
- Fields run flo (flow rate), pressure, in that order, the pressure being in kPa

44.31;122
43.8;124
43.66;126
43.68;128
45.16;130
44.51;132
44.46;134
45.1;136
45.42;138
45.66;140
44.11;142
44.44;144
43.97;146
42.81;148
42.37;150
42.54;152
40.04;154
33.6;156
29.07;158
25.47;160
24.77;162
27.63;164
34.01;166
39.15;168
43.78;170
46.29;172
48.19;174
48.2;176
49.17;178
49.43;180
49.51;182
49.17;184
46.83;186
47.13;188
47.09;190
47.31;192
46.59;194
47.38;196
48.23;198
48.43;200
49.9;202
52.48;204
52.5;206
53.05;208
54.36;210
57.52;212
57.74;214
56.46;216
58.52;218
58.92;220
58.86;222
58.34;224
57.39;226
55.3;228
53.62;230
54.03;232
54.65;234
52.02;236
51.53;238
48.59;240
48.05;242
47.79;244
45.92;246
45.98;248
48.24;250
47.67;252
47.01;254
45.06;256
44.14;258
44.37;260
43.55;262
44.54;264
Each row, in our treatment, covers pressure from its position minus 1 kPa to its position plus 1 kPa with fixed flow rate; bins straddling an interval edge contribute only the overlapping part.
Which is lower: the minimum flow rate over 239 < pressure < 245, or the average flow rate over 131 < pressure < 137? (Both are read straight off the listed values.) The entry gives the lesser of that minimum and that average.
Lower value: 45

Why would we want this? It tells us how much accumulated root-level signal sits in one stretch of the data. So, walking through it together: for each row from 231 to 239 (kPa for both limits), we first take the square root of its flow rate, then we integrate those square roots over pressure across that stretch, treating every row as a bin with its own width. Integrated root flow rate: 58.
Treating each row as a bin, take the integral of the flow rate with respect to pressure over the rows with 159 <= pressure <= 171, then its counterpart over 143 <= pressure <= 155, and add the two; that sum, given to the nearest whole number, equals 902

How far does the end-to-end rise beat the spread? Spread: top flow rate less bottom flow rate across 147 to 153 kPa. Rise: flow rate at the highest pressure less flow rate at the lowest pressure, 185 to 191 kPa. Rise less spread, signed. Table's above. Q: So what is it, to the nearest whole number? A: 0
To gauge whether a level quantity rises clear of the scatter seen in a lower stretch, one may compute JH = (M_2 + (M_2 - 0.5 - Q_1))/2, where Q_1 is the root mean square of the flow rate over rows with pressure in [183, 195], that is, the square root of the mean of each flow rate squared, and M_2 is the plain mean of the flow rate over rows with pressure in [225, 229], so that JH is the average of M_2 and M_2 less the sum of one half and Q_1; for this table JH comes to 32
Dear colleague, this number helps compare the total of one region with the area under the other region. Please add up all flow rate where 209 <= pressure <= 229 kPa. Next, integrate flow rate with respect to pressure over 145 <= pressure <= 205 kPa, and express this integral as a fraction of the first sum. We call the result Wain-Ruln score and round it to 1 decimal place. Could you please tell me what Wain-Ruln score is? 4.5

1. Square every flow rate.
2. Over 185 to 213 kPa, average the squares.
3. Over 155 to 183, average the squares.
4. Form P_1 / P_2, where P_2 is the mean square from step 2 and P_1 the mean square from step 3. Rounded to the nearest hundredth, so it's 0.65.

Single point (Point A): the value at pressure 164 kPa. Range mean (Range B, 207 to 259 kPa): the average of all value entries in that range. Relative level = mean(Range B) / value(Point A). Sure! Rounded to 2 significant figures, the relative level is 1.9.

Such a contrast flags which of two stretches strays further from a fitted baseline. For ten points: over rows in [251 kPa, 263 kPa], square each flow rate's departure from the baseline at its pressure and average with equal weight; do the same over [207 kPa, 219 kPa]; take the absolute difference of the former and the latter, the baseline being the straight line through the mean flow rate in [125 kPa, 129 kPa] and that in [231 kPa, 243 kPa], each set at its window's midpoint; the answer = 15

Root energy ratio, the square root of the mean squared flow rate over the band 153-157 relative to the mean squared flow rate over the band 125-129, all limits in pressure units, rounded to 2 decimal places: 0.85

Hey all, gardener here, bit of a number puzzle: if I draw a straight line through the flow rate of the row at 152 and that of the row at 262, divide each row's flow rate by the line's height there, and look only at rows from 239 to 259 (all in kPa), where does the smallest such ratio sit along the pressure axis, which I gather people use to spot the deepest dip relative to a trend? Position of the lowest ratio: 258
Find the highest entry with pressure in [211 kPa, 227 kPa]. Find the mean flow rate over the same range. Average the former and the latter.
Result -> 58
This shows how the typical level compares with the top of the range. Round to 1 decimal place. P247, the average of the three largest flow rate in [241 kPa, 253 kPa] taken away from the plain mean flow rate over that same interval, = -0.8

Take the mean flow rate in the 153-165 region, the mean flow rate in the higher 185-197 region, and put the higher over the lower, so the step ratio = 1.6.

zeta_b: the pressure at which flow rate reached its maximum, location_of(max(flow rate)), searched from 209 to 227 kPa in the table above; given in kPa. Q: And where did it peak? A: 220 kPa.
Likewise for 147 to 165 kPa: 148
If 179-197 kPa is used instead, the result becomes 182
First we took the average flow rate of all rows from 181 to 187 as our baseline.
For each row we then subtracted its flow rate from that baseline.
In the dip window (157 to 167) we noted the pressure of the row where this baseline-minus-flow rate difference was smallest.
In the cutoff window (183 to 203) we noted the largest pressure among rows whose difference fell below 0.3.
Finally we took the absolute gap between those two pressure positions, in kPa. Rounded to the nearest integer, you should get 36 kPa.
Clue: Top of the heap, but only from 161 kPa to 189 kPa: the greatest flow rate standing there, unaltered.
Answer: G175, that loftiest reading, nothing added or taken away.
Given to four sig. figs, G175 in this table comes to 49.51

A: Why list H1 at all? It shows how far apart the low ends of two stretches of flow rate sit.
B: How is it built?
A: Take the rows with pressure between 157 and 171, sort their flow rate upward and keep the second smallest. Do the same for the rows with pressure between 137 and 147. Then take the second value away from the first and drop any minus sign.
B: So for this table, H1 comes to 19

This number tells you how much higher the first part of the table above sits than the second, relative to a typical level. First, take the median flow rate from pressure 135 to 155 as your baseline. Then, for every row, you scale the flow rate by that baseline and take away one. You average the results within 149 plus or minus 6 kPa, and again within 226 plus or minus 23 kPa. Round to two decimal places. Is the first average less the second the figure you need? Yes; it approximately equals -0.25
